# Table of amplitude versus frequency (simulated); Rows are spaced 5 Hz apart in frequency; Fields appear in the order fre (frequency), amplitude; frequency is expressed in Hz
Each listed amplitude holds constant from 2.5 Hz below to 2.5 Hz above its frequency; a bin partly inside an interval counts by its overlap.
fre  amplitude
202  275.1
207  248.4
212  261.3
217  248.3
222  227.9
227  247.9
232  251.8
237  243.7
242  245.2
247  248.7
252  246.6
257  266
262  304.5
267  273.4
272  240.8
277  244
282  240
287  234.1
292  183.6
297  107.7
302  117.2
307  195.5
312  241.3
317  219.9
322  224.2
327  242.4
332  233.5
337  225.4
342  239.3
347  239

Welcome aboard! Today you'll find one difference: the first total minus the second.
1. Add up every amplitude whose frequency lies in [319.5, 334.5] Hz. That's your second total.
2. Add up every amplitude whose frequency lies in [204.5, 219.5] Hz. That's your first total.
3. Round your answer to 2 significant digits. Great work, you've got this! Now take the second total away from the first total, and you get 58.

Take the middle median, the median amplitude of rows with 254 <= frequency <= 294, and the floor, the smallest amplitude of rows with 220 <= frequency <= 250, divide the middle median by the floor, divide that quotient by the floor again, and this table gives 0.0047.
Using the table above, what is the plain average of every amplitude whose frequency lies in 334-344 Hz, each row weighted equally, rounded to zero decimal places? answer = 232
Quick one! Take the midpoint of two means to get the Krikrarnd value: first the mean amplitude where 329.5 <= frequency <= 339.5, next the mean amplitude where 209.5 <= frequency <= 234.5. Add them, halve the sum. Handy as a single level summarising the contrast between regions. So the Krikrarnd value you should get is 238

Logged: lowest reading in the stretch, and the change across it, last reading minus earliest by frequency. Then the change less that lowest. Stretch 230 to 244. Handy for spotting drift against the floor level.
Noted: -250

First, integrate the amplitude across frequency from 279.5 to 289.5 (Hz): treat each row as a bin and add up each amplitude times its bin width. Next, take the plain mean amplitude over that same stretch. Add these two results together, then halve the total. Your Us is 1304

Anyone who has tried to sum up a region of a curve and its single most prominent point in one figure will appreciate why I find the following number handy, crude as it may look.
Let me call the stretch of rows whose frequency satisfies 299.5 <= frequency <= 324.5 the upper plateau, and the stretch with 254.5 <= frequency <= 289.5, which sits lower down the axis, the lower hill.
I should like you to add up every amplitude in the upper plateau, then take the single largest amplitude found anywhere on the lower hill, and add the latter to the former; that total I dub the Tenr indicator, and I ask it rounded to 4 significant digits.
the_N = 1303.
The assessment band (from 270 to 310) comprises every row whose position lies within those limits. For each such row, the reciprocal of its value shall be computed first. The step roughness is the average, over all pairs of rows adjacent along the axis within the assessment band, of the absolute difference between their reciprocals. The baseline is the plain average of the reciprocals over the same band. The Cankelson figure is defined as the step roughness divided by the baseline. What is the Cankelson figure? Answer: 0.24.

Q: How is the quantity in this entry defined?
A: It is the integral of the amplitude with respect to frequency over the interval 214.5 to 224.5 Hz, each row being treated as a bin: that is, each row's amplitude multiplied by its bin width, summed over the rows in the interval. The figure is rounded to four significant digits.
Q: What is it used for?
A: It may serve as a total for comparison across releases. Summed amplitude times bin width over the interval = 2381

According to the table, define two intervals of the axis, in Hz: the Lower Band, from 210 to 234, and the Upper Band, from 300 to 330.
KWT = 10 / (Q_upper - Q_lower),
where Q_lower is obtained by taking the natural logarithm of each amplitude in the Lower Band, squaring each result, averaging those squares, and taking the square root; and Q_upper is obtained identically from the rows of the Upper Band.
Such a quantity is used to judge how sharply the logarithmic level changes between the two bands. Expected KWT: -50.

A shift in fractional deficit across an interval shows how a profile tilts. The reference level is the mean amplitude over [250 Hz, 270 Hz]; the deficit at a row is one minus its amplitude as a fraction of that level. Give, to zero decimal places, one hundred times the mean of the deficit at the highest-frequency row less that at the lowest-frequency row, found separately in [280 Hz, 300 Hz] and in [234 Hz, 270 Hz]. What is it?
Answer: 19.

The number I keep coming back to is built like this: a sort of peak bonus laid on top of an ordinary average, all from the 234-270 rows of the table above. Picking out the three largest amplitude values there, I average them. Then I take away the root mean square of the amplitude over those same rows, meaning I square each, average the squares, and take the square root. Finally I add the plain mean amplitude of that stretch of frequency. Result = 280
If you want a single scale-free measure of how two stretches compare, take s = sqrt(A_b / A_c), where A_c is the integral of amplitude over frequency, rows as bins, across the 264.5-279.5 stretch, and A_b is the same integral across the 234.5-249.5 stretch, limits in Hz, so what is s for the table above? 0.99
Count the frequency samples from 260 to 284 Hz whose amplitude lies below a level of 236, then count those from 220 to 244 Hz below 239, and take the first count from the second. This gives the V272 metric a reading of 1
